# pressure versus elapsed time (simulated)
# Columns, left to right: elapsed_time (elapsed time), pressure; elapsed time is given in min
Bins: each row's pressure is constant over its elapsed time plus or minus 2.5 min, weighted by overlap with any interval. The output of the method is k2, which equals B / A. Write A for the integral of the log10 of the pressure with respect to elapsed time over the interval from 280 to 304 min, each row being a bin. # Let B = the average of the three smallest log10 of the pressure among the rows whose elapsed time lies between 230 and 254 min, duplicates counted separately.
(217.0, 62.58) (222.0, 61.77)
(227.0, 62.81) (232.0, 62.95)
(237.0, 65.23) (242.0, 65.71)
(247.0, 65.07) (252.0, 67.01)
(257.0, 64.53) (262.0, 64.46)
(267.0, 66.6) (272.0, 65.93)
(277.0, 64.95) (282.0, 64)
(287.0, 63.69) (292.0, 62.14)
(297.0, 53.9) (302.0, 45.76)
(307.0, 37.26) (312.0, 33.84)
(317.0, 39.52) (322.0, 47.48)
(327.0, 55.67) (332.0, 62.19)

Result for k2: 0.043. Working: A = 42.2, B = 1.81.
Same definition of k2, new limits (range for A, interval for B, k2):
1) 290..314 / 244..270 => 0.046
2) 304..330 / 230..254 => 0.043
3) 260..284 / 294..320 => 0.036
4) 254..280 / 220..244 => 0.038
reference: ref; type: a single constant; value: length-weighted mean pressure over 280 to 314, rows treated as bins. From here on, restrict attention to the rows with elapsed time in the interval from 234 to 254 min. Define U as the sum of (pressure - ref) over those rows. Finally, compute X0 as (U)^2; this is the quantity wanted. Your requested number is 3211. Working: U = 57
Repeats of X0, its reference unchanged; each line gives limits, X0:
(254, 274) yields 3043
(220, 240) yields 2153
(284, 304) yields 366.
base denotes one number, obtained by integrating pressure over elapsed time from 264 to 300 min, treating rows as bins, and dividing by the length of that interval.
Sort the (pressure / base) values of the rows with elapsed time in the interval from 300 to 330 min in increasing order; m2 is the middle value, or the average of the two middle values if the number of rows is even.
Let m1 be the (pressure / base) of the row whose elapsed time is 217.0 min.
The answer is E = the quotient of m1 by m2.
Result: 1.5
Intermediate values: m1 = 1.00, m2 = 0.68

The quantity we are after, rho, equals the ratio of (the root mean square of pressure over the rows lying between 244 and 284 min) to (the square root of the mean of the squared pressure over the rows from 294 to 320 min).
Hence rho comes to 1.53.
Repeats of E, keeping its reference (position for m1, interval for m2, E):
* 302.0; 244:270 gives 0.7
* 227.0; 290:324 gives 1.4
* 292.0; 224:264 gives 1.0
